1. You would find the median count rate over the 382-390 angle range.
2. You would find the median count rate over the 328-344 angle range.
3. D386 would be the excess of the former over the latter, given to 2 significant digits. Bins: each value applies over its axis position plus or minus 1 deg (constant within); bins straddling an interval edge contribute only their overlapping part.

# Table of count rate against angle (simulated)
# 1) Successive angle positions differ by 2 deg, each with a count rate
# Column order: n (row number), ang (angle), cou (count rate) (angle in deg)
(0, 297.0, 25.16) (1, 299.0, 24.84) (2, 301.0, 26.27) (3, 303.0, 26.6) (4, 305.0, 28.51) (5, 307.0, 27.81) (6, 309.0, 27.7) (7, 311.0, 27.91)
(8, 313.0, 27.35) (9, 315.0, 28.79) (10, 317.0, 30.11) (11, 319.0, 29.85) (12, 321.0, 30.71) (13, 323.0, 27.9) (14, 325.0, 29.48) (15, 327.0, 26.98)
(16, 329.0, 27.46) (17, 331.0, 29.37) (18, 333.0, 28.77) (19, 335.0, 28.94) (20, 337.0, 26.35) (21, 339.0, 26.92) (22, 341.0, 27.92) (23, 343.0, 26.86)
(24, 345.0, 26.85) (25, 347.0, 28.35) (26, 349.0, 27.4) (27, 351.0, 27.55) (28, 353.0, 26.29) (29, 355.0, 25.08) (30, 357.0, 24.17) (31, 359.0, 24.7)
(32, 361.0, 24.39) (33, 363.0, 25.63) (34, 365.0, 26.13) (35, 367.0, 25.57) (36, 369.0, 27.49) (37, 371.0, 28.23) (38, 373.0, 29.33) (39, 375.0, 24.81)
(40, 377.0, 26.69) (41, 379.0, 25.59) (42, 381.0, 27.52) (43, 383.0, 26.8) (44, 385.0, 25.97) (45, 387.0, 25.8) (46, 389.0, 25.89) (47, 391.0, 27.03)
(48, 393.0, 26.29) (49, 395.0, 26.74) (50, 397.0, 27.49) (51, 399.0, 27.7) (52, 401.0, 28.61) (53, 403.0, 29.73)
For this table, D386 -1.8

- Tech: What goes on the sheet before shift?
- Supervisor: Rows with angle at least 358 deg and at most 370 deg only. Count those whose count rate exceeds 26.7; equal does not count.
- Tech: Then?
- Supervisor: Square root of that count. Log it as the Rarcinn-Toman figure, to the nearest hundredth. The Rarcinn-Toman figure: 1.00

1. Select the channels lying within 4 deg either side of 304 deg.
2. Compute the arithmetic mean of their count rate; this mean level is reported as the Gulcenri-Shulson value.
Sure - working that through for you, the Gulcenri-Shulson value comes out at 27.3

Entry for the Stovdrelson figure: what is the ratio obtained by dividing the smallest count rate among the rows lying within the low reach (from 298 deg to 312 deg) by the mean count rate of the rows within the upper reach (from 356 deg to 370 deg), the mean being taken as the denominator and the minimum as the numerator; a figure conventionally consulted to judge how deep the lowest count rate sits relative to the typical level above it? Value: 0.976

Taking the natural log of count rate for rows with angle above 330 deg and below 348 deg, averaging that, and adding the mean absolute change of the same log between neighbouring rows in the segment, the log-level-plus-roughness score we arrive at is 3.36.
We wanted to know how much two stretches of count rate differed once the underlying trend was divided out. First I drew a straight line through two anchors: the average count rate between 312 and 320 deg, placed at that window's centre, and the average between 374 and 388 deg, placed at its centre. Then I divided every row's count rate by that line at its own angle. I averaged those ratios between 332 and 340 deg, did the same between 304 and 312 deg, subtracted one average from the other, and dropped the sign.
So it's 0.03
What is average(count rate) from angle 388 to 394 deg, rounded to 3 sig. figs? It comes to 26.4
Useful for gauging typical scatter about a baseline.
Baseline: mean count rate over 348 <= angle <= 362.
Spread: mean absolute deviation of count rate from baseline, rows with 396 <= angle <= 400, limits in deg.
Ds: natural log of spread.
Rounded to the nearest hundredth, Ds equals 0.66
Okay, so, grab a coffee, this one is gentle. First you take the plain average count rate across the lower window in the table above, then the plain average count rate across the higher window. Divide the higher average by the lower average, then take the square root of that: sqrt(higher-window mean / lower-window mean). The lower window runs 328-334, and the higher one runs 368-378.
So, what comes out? 0.98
